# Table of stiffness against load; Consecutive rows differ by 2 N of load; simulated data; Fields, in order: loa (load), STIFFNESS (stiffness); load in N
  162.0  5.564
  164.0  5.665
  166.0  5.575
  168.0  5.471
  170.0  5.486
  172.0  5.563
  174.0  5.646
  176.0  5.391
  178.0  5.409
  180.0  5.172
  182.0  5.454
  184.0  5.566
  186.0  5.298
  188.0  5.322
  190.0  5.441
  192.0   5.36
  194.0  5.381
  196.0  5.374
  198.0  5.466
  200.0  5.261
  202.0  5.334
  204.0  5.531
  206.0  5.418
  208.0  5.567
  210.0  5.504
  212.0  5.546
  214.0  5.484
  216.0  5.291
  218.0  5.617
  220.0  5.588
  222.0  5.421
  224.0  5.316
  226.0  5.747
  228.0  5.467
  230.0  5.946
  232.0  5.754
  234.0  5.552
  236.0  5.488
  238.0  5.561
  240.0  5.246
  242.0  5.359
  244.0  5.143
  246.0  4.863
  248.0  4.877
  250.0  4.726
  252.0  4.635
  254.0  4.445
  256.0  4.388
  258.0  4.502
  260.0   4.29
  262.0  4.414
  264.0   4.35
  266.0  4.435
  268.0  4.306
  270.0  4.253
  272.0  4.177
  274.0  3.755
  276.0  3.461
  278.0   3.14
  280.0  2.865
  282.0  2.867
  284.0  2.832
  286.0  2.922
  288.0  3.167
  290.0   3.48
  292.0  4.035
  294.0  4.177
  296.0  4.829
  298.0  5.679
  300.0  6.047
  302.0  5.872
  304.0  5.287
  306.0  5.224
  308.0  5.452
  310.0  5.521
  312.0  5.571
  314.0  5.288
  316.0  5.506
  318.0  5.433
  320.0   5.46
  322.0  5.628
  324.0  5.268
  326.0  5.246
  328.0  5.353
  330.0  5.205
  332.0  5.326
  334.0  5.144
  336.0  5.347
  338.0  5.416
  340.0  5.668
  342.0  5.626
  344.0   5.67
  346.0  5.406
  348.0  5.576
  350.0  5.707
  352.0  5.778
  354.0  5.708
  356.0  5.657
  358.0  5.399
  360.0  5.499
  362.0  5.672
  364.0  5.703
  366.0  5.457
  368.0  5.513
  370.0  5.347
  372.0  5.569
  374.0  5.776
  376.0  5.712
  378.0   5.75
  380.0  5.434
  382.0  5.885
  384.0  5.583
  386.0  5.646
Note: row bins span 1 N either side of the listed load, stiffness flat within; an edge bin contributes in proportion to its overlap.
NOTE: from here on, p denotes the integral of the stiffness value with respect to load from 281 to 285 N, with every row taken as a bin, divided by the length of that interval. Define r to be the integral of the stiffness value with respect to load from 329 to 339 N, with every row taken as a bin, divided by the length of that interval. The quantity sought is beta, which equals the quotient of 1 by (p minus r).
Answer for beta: 0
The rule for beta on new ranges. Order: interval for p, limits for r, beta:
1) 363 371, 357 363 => -55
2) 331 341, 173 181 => -41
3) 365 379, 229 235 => -6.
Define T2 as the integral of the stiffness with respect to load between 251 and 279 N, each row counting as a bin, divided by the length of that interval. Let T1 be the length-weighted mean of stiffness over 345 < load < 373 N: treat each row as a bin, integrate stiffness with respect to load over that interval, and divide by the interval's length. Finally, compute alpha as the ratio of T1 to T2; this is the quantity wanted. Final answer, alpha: 1.33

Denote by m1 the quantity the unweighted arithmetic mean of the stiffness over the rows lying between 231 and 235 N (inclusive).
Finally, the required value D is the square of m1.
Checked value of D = 32.0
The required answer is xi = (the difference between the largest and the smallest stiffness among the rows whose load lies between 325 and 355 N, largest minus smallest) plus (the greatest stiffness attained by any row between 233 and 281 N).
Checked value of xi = 6.2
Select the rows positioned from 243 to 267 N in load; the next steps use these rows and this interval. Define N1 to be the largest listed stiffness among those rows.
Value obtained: 5.143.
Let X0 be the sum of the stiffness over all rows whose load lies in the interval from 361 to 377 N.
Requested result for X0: 45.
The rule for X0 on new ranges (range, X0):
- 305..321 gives 43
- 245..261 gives 37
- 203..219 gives 44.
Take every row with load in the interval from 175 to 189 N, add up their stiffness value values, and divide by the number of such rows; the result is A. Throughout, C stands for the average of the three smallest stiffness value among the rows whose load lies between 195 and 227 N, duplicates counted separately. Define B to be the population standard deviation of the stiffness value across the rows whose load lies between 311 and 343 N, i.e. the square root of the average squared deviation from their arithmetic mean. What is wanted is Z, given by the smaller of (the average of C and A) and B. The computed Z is 0.156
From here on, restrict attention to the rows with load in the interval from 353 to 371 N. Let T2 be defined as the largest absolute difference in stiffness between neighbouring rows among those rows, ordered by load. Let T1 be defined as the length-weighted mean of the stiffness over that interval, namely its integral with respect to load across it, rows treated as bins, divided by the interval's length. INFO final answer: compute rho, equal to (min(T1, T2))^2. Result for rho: 0.07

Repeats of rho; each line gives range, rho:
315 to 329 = 0.13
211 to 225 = 0.11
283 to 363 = 0.72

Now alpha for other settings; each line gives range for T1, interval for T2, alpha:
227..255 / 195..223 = 0.96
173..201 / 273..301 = 1.42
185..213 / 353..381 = 0.97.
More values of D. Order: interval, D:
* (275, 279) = 10.9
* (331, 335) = 27.4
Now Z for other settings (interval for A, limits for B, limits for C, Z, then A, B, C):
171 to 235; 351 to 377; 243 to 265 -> 0.139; 5.47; 0.139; 4.34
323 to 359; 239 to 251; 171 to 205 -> 0.228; 5.47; 0.228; 5.24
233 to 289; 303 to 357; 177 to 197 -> 0.177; 4.29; 0.177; 5.26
